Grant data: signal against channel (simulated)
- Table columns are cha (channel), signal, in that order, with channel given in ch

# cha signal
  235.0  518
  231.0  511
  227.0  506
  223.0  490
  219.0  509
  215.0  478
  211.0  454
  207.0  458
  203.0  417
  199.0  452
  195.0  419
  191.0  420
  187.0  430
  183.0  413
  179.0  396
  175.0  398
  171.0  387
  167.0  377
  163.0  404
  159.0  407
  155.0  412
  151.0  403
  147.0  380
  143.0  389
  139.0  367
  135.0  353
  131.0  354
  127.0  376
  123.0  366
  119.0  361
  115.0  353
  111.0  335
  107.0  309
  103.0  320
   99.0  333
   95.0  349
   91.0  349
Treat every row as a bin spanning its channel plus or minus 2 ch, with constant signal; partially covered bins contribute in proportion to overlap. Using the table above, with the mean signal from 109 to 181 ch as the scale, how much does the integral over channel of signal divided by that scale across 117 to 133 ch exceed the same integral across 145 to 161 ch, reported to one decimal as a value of -1.5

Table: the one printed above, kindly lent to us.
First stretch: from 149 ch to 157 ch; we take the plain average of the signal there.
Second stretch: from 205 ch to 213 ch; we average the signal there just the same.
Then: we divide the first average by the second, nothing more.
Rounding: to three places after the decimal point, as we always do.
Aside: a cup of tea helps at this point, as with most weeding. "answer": 0.894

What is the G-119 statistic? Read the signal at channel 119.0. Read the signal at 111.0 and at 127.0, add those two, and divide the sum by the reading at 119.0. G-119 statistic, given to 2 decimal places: 1.97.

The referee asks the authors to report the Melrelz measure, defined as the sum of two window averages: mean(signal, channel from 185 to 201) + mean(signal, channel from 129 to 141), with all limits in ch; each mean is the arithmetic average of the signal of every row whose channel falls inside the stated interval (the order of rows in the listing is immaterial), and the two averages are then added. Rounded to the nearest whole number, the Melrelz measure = 788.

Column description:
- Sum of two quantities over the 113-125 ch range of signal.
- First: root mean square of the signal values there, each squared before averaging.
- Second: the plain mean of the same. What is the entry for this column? 720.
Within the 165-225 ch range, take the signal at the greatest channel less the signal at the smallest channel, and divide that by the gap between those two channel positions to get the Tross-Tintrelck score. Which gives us 2.0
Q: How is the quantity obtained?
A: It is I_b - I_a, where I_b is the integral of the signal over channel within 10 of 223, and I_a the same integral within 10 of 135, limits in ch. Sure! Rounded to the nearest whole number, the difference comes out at 2620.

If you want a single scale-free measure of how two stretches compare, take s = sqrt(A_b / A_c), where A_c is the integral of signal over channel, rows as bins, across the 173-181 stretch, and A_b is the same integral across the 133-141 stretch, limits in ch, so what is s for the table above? 0.95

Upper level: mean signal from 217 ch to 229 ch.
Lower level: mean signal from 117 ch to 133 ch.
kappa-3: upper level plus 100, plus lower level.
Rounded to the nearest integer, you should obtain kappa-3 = 966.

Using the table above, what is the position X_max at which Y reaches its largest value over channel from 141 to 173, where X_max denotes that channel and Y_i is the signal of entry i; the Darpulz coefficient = 155.0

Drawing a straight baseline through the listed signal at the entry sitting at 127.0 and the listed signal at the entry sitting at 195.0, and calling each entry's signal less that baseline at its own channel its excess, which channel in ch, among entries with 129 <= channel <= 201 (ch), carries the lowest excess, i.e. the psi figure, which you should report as 135.0 ch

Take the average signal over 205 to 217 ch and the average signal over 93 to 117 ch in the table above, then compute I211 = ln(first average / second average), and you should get 0.33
